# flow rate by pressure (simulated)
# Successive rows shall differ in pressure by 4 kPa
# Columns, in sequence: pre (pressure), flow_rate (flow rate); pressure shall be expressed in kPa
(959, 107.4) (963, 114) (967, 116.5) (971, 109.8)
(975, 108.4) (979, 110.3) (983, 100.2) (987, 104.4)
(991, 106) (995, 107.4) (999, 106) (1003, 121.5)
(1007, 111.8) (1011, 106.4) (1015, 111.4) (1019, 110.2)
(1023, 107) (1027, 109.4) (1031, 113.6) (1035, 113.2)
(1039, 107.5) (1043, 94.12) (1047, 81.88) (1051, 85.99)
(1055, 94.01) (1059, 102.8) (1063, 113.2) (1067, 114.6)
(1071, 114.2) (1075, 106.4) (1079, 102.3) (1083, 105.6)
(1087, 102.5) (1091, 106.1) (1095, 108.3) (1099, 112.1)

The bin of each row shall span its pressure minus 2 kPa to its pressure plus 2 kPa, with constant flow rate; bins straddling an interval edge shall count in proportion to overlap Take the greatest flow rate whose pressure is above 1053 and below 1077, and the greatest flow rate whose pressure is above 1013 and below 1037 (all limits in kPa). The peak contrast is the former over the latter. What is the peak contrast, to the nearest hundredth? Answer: 1.01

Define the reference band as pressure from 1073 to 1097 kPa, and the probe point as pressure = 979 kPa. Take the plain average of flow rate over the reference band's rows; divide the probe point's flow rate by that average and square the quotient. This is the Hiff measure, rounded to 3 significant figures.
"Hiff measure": 1.10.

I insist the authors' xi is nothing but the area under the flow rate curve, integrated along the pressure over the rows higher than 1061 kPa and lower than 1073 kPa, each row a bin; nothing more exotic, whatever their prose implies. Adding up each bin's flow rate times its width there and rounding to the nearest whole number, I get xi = 1368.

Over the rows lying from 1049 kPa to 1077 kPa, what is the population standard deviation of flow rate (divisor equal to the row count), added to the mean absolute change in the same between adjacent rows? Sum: 16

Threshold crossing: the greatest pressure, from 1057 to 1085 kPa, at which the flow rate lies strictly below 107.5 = 1083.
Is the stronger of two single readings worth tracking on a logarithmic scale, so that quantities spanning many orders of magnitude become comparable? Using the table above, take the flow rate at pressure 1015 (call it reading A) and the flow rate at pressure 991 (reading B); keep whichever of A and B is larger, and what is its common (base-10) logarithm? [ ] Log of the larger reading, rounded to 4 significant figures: 2.047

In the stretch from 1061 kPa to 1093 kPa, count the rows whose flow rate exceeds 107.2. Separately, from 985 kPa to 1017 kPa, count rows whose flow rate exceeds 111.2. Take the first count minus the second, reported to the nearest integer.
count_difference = 0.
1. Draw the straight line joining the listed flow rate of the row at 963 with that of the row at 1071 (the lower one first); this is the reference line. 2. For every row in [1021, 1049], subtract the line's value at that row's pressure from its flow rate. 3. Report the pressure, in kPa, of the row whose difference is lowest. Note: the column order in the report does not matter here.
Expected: 1047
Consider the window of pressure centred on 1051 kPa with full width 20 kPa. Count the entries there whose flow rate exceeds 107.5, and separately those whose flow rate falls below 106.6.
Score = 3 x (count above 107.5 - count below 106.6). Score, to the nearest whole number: -15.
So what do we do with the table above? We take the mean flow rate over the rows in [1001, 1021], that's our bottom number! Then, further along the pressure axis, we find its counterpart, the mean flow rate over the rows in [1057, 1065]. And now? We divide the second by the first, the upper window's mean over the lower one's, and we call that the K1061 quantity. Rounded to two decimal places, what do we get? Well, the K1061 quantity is 0.96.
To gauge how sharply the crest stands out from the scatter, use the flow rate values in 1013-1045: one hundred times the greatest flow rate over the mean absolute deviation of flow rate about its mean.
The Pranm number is 2790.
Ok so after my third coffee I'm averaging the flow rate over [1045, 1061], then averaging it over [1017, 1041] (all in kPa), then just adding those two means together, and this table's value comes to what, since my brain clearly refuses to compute 201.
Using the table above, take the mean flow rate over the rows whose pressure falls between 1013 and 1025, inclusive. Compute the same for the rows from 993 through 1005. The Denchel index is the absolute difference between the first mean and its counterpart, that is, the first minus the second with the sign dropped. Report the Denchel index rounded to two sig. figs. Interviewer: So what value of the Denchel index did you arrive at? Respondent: 2.1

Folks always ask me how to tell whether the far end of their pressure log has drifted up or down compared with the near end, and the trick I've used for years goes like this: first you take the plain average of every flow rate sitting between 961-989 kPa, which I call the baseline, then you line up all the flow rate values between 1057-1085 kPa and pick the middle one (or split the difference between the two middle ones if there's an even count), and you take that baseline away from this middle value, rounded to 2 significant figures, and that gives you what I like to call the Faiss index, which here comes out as -2.7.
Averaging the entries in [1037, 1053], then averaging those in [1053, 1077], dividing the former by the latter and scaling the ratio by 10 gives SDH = 8.59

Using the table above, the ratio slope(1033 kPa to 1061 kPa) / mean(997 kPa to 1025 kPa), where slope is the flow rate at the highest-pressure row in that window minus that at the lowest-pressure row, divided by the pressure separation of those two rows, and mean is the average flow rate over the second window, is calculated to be -0.0039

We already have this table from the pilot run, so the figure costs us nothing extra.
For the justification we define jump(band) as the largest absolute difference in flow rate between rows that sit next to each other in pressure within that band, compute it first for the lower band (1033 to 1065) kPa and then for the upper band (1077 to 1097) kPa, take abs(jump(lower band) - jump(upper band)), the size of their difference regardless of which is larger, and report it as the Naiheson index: 9.8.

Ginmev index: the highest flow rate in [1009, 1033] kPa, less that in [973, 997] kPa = 3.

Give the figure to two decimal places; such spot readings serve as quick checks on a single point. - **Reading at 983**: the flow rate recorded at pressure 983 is 100.20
